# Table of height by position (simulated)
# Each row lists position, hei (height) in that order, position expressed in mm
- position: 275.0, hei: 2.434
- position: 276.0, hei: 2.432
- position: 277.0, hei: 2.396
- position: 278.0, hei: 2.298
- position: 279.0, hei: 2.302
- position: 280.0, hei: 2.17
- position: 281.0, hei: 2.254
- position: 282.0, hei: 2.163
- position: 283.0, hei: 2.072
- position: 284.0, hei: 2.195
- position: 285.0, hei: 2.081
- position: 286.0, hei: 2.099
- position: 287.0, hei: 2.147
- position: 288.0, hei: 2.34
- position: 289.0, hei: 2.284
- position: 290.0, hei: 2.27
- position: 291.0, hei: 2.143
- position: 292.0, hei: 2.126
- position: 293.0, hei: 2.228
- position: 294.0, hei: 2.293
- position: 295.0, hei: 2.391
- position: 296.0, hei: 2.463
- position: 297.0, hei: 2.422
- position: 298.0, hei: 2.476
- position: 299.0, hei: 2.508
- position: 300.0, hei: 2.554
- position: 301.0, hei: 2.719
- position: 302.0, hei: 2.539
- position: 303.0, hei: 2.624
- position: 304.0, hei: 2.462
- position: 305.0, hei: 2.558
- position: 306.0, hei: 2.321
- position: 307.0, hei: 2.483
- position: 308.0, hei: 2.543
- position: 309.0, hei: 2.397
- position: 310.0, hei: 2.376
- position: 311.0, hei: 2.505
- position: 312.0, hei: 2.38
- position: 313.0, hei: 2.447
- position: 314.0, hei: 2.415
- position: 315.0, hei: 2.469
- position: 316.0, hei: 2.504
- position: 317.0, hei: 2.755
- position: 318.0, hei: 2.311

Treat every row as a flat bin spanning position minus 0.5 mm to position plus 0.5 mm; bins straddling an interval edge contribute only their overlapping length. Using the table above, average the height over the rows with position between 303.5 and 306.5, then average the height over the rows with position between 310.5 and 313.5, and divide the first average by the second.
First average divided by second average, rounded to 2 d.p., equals 1.00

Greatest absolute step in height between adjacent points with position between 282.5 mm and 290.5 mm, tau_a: 0.19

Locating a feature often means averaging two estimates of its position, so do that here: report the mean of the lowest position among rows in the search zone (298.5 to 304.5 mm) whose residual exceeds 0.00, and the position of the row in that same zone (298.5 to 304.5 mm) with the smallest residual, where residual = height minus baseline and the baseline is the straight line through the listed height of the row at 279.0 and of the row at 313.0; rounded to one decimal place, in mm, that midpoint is 301.5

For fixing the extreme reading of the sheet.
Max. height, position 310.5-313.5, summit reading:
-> 2.505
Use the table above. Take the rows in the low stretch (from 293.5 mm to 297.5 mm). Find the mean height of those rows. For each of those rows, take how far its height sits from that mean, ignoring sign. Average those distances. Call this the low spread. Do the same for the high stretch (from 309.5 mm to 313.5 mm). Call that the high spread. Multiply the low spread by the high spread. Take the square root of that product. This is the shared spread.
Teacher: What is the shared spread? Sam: 0.050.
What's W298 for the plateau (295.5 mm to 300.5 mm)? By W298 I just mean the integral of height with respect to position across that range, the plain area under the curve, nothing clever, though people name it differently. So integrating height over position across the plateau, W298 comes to 12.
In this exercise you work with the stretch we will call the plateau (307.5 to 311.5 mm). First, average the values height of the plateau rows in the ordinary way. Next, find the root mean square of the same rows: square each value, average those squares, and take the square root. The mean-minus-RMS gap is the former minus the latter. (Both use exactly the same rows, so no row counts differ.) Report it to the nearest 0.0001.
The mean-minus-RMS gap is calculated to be -0.0010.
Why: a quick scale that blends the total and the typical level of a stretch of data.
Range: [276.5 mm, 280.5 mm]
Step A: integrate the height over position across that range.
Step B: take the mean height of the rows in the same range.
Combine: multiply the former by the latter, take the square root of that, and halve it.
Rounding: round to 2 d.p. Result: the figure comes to 2.29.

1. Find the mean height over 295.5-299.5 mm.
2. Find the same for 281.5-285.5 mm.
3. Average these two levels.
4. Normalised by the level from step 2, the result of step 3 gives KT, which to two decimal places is 1.08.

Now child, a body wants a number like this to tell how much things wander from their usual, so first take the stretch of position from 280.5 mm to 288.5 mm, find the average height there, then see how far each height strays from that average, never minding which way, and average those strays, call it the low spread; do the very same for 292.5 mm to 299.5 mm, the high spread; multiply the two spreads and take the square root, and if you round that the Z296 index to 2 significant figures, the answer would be 0.075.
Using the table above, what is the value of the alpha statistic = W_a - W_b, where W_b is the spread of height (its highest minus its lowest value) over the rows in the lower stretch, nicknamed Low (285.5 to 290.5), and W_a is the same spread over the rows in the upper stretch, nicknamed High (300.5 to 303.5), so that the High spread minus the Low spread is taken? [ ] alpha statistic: -0.061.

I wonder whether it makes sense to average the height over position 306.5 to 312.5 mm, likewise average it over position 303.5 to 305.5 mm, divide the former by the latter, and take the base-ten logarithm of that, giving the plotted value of -0.011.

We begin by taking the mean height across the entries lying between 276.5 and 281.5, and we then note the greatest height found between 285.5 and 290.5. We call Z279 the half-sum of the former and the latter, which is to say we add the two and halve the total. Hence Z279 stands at 2.31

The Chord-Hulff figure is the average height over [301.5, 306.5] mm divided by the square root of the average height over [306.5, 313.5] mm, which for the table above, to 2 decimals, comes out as 1.60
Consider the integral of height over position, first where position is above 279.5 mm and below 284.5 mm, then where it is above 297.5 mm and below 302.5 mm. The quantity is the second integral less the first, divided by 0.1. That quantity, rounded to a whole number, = 19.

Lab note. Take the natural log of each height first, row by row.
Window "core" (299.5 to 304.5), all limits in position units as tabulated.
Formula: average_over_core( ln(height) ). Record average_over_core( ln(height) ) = 0.95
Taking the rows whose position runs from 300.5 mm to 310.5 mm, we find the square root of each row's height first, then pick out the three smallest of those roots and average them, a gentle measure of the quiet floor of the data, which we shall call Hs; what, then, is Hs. 1.54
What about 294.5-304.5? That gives 1.56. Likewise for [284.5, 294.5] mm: 1.45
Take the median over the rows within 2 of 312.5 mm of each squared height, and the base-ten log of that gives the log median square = 0.77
